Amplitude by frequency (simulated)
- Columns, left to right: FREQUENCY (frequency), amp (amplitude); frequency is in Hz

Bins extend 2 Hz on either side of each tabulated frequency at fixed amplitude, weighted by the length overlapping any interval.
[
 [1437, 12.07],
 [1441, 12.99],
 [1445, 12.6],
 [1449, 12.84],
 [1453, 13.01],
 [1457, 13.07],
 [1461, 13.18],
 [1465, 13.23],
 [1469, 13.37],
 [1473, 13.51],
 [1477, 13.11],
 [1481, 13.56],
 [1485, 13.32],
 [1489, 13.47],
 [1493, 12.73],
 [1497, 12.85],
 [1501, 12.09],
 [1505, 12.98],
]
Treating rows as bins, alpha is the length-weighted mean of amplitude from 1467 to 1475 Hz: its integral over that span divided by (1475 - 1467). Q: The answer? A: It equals 13.4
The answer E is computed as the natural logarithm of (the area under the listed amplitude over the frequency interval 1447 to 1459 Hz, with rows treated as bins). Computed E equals 5.05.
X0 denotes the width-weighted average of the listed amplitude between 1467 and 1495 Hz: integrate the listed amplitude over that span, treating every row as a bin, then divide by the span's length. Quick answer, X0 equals 13.3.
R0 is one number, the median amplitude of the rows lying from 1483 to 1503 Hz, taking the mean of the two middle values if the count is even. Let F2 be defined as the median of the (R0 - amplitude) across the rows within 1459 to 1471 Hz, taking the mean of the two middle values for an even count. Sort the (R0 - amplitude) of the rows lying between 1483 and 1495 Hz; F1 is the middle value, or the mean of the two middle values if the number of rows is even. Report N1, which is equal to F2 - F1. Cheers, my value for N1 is 0.1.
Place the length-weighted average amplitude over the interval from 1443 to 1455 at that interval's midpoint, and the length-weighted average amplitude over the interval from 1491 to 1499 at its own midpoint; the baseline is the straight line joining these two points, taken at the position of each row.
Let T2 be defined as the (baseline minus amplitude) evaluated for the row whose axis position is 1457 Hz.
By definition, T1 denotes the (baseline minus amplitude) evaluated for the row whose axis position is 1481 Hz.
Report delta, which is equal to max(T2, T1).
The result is -0.26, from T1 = -0.8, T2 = -0.26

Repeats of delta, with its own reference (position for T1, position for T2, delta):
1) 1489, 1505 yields -0.20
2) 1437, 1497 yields 0.75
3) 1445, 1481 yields 0.22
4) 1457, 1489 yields -0.26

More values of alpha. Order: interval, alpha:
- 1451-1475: 13.2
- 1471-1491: 13.4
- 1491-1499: 12.8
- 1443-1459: 12.9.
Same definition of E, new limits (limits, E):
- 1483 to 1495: 5.06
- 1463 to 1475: 5.08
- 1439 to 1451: 5.04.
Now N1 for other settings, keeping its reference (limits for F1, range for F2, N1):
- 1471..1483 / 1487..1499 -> 0.7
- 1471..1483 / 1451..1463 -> 0.4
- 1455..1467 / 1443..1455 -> 0.3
